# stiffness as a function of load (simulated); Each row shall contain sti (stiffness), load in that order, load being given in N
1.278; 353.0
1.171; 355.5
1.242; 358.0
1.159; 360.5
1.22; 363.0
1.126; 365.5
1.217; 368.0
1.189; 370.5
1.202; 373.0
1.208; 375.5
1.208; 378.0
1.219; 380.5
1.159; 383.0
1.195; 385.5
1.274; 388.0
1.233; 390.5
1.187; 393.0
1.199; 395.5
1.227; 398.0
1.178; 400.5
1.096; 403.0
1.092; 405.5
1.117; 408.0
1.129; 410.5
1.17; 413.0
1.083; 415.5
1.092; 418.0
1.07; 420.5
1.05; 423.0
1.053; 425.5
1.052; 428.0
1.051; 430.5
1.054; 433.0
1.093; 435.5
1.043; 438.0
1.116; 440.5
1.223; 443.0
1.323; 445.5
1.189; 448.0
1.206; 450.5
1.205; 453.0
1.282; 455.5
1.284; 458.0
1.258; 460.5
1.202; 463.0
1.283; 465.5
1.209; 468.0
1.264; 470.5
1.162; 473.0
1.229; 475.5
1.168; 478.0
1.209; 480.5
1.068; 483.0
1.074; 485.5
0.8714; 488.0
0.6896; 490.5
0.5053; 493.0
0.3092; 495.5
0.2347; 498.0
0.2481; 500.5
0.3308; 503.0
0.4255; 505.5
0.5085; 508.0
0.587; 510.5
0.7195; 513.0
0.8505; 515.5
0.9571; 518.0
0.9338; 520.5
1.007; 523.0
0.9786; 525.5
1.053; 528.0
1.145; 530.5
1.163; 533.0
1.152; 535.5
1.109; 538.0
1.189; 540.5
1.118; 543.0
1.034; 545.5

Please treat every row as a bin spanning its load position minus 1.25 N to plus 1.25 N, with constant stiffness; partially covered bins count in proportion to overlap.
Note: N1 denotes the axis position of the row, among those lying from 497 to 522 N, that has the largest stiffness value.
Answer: 518.0 N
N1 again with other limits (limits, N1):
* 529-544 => 540.5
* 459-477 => 465.5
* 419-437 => 435.5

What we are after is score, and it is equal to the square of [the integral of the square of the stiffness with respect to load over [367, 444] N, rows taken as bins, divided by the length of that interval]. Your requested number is 1.7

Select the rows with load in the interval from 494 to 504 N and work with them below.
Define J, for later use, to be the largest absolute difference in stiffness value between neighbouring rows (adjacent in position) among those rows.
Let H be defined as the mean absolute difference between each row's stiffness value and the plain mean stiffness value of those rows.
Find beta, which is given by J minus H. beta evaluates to 0.043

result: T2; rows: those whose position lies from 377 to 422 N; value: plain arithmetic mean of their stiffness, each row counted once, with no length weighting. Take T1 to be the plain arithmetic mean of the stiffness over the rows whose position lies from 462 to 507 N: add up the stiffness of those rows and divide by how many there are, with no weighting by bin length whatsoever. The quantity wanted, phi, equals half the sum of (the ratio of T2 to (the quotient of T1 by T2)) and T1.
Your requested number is 1.22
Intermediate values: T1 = 0.86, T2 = 1.16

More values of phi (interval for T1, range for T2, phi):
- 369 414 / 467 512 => 0.85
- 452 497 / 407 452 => 1.12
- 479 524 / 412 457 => 1.27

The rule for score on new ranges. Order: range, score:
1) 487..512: 0.1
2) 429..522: 1.1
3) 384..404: 2.1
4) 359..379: 2.0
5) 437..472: 2.2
